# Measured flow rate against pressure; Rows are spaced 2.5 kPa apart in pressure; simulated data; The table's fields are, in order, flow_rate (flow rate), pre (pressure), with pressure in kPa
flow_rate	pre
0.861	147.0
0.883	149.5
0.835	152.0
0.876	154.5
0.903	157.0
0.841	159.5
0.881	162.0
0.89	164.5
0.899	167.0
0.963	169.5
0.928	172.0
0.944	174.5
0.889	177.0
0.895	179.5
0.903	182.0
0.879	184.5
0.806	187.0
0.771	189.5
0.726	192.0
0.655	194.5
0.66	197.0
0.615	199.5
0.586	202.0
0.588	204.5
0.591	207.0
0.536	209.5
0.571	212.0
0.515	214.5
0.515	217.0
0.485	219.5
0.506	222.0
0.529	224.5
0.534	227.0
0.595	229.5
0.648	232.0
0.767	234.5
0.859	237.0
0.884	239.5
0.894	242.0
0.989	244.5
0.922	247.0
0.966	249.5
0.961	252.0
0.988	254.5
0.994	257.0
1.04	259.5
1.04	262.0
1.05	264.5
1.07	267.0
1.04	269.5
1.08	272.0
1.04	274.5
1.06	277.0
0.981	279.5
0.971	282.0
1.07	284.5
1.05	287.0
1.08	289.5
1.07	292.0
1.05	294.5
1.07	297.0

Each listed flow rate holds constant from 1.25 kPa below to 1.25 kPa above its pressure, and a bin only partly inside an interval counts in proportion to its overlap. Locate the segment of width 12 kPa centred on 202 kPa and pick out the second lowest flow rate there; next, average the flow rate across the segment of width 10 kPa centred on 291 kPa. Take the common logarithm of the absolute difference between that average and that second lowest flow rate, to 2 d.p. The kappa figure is -0.32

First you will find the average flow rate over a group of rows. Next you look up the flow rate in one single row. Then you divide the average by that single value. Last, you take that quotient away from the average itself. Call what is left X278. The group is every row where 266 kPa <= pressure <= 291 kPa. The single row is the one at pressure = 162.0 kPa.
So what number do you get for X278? -0.14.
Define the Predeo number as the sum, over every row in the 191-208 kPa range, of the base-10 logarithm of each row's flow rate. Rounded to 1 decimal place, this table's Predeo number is -1.4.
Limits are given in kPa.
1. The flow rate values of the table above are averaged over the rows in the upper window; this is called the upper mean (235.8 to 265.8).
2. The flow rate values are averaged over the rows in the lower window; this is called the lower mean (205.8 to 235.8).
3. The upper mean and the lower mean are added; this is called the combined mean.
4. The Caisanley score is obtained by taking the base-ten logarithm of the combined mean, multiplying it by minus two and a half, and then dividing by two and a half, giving -0.185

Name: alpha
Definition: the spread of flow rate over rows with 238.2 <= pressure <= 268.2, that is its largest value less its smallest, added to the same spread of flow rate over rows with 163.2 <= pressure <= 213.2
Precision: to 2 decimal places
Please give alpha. 0.61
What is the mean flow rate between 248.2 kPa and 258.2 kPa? 1.0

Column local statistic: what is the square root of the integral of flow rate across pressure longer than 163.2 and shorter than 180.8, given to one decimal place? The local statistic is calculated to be 4.0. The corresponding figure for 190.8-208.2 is 3.3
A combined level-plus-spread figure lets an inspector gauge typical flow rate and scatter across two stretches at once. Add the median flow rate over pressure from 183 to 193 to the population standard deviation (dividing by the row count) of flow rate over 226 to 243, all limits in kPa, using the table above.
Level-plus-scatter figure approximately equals 0.93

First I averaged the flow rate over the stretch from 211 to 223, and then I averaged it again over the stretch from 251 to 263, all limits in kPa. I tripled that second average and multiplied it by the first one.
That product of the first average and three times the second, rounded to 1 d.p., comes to 1.6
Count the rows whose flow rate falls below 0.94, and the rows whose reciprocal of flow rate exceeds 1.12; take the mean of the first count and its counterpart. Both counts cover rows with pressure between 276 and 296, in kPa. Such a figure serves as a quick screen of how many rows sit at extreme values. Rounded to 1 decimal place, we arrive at 0.0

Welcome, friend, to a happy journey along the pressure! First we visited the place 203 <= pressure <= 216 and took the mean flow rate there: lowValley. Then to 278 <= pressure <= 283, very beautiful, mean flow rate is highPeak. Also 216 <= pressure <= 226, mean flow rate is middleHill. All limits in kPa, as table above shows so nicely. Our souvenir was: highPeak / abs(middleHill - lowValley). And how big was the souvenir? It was 19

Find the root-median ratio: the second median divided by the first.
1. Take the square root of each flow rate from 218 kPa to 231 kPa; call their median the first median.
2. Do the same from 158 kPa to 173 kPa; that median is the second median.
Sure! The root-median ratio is 1.30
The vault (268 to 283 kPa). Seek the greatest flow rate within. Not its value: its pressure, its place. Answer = 272.0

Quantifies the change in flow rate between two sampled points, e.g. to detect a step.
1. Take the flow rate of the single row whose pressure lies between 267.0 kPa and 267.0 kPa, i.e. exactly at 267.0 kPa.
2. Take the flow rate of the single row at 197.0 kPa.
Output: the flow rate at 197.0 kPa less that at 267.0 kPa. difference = -0.41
